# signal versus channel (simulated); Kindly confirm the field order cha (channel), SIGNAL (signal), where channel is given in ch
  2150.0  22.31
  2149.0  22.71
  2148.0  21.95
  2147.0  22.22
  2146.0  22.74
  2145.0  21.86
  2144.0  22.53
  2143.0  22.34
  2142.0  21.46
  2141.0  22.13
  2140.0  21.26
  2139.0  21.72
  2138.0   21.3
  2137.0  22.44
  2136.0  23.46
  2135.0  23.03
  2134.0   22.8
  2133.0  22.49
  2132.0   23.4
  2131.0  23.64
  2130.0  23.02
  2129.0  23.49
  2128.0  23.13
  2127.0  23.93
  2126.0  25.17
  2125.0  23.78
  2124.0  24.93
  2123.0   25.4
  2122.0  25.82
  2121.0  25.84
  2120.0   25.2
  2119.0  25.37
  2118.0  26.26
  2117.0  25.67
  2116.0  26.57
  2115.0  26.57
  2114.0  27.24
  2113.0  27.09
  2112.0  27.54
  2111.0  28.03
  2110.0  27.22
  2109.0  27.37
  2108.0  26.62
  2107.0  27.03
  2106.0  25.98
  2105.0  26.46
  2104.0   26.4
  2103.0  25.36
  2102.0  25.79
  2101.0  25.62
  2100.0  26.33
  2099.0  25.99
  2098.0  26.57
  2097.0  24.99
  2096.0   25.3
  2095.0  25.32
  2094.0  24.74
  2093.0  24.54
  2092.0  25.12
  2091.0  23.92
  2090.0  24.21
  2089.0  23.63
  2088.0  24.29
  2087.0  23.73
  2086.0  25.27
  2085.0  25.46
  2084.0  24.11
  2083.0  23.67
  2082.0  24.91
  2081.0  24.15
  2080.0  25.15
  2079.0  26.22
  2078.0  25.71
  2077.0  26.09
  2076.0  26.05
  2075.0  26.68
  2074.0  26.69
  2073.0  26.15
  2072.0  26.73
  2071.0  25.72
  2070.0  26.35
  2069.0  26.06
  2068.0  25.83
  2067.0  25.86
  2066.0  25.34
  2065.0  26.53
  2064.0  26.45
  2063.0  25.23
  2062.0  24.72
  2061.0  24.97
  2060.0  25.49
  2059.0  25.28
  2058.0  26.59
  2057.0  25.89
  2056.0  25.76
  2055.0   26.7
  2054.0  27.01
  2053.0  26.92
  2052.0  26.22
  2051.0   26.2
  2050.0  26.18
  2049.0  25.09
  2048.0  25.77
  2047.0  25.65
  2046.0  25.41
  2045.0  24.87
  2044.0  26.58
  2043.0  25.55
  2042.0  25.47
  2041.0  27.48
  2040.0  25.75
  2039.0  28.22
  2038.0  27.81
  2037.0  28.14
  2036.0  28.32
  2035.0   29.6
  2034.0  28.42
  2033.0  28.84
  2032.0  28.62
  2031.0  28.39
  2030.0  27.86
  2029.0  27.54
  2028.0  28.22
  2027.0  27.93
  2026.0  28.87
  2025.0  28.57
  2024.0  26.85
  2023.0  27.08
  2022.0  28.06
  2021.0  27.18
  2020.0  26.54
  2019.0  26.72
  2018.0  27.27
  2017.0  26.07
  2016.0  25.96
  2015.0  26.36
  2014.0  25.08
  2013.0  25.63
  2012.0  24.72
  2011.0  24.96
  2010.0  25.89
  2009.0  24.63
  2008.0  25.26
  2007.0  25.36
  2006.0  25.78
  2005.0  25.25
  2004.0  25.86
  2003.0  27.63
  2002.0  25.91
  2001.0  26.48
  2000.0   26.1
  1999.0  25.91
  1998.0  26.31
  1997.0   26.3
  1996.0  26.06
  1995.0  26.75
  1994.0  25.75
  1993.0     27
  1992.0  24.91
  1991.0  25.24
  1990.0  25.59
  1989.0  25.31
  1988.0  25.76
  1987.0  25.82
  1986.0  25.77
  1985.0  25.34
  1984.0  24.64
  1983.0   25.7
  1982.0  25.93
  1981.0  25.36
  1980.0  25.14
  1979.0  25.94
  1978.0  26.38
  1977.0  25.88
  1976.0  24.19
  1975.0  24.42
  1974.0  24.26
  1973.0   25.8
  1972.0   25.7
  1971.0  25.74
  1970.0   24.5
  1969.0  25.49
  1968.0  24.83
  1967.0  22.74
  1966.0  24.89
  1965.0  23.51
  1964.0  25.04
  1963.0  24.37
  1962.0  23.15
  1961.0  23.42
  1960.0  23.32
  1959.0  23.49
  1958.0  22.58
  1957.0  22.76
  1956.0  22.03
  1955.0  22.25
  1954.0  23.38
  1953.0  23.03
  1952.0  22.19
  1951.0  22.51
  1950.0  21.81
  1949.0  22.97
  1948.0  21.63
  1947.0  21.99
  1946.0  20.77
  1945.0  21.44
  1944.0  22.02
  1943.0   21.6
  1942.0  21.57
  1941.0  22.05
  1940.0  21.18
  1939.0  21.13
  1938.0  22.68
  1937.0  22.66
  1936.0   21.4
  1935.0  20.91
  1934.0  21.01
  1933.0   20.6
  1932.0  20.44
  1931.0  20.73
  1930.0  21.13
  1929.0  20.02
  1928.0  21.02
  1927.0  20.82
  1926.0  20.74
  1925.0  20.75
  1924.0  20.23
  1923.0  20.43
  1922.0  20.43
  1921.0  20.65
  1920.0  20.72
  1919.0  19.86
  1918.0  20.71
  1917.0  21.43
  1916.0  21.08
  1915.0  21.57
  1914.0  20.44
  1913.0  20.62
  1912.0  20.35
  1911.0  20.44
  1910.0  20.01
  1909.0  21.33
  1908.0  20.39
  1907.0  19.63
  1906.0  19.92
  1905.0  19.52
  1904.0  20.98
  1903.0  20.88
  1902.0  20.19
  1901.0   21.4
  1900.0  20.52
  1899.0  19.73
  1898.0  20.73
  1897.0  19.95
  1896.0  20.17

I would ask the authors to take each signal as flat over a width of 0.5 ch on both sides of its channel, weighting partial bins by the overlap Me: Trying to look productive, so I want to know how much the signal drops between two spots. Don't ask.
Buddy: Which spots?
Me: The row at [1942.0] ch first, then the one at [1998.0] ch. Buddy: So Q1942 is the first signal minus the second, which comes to -4.7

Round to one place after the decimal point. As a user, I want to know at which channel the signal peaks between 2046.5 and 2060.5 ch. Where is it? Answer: 2054.0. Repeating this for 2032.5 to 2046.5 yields 2035.0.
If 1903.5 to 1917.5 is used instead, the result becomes 1915.0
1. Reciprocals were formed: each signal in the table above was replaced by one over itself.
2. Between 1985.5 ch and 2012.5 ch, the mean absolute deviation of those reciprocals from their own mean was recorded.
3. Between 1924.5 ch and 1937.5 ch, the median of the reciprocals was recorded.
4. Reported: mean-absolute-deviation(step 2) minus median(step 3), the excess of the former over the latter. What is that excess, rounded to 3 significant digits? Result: -0.0473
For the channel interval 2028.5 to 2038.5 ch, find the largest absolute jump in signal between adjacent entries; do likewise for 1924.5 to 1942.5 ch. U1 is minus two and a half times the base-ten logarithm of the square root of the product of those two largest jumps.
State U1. -0.37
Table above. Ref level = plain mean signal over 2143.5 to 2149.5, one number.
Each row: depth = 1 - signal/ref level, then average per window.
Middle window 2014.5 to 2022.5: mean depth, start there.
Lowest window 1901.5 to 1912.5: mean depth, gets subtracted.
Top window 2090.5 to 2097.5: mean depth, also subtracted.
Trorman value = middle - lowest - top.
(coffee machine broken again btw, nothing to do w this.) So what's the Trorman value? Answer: -0.18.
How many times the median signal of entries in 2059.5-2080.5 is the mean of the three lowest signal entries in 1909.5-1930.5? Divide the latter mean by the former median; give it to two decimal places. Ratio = 0.77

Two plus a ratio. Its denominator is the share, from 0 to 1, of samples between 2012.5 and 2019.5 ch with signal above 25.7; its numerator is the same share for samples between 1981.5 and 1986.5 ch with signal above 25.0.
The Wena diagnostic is 3.1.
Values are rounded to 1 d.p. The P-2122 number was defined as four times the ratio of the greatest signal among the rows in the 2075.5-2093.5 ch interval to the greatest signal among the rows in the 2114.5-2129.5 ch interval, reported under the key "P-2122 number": 3.9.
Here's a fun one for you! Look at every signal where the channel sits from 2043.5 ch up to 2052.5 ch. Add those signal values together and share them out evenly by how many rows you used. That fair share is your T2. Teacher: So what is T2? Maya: 25.8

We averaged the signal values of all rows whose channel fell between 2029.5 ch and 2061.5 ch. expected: 26.7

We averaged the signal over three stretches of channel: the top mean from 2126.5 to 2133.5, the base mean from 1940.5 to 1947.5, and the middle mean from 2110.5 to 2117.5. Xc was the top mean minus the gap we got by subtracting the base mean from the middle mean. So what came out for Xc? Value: 18.0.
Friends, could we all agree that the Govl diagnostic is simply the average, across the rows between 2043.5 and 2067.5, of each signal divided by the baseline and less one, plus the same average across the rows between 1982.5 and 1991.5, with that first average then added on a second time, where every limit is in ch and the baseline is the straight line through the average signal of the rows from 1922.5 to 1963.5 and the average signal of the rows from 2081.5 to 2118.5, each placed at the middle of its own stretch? 0.21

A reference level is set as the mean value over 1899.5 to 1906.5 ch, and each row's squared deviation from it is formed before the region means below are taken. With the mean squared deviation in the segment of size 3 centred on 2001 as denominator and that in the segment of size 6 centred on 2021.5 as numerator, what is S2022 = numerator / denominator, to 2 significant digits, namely 1.4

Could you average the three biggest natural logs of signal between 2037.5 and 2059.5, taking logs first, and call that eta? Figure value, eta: 3.326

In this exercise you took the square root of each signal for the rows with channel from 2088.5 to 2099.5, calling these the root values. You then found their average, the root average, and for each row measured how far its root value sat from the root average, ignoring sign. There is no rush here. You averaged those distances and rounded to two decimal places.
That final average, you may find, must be 0.07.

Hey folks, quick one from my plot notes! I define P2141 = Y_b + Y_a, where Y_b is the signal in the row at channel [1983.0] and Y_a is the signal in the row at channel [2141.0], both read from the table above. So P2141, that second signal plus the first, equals 47.8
